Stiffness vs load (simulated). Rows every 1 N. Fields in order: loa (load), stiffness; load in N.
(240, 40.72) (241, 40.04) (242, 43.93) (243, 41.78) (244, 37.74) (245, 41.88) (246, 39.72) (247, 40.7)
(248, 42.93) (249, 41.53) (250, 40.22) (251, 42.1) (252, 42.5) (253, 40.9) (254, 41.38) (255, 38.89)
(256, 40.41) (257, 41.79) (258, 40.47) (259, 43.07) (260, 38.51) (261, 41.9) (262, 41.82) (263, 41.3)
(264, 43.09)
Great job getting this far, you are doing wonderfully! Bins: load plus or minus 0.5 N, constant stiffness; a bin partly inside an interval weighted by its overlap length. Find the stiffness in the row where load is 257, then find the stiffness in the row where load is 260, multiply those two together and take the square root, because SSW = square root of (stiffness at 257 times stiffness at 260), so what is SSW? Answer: 40.1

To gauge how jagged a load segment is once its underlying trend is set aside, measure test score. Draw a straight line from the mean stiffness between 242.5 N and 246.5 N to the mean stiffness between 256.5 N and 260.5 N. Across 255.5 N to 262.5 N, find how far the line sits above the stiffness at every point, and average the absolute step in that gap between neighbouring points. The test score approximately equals 2.2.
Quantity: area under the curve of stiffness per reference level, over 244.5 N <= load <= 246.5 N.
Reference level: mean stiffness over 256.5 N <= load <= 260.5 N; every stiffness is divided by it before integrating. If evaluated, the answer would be 1.99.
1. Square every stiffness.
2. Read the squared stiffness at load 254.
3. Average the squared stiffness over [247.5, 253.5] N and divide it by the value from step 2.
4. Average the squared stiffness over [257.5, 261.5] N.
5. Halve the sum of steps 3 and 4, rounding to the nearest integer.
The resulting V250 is 842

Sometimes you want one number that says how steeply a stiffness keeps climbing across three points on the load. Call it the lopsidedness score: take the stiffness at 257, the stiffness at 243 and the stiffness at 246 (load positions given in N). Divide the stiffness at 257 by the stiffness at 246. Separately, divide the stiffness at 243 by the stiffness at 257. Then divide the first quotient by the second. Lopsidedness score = 1.05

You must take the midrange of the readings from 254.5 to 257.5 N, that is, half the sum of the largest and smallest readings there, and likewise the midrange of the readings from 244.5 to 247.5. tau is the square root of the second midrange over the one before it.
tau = 1.01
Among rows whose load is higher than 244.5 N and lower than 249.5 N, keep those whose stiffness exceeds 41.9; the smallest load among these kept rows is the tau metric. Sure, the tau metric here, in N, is 248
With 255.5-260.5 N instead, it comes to 259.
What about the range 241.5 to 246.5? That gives 242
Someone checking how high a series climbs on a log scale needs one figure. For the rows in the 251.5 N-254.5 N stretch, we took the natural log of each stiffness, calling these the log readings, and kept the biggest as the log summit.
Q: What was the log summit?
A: 3.75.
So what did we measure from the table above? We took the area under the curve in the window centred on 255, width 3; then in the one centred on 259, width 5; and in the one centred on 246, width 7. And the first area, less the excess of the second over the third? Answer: 201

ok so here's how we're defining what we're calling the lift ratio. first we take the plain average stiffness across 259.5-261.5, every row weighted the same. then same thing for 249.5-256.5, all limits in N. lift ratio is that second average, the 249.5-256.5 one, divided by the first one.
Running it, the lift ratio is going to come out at 1.018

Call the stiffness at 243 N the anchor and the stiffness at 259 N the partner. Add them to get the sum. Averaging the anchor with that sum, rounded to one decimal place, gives 63.3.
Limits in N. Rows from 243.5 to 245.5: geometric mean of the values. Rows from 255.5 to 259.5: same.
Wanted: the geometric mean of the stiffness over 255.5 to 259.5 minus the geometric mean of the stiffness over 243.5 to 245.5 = 1.7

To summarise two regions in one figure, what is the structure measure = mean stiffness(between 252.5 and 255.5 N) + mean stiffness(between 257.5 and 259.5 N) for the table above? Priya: 82.2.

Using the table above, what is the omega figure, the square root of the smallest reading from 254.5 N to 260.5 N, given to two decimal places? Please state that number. 6.21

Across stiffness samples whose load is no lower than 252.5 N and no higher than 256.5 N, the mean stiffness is 40.4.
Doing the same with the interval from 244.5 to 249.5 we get 41.4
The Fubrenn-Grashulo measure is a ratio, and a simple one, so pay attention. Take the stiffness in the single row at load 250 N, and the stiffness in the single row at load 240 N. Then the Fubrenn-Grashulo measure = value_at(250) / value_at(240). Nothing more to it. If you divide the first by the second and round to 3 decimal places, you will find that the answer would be 0.988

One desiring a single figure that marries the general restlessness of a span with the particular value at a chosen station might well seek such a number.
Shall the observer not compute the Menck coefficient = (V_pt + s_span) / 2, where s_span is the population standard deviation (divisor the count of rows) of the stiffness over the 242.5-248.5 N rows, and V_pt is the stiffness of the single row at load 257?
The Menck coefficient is 21.7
